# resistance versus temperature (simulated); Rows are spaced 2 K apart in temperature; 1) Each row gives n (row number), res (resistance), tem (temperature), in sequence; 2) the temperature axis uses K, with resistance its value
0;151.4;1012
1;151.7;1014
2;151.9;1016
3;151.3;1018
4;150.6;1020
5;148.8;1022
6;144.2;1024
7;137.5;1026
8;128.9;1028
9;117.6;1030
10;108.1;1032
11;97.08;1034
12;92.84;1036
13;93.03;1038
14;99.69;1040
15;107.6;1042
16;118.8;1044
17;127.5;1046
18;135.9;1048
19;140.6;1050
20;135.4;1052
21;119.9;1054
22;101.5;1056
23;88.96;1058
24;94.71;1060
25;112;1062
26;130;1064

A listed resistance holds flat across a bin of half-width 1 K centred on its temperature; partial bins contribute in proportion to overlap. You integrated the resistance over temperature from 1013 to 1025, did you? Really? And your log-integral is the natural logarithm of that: 7.49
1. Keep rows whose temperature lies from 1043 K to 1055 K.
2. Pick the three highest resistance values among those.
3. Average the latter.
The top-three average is 137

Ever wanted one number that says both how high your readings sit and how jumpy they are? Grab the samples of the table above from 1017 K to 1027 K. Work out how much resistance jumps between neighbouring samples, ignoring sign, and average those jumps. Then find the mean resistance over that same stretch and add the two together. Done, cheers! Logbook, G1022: 150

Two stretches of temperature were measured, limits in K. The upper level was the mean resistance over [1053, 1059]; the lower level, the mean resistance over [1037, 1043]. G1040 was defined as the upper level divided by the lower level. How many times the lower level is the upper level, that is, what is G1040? 1.03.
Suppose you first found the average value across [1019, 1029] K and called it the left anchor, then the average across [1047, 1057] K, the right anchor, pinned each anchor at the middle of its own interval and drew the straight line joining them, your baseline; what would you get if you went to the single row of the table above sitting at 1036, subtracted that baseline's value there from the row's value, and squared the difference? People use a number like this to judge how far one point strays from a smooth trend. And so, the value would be 1814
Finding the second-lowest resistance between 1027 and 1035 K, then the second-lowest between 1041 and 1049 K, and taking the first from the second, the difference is 11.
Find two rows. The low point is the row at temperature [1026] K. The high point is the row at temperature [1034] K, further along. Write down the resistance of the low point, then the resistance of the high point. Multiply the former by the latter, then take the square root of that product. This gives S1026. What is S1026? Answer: 116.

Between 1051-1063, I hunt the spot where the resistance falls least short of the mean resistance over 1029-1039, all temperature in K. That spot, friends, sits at 1052 K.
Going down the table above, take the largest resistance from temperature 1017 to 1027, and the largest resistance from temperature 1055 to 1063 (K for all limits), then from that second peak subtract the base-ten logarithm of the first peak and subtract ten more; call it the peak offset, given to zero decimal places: 100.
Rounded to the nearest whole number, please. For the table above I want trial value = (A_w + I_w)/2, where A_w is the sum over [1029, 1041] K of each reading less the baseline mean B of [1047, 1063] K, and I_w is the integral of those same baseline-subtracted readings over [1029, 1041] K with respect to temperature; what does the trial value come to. -133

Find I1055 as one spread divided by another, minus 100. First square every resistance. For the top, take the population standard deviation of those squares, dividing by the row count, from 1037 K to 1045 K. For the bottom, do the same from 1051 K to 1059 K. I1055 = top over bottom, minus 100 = -99.5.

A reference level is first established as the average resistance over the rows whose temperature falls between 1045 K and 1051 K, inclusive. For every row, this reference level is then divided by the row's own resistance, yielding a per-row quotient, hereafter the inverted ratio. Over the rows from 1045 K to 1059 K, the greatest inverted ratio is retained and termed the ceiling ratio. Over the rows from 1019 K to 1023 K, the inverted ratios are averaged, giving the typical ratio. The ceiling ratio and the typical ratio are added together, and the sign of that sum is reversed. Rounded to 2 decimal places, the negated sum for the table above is -2.41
